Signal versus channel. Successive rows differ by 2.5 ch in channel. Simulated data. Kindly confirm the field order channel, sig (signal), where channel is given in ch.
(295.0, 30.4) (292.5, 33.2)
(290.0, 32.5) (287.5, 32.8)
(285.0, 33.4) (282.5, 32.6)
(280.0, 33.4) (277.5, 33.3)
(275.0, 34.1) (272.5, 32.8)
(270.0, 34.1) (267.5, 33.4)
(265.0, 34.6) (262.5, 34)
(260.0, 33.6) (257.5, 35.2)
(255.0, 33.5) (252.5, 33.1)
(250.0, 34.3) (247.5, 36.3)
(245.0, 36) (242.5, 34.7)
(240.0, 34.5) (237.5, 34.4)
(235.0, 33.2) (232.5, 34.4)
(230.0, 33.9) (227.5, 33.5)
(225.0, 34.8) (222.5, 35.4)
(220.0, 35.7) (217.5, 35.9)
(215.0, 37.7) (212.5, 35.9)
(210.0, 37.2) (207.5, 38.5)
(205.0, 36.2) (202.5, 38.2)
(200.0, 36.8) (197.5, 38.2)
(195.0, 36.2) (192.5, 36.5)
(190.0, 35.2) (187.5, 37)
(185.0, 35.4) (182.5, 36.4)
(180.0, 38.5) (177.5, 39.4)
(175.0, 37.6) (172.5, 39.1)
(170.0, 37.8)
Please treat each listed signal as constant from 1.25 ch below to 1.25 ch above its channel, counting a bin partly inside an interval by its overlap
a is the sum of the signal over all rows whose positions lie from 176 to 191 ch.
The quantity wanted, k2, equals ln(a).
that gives 5.4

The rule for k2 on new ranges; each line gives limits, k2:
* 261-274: 5.1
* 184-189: 4.3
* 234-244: 4.9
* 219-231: 5.2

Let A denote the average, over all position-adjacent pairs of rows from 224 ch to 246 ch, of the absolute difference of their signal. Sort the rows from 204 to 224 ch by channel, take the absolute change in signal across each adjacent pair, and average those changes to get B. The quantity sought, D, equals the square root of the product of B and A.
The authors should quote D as 1.00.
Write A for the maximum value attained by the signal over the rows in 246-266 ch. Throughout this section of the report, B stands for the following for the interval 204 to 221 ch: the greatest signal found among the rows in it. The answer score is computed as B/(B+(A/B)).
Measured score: 0.976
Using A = 36.3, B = 38.5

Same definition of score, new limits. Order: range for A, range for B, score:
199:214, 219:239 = 0.971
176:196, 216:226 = 0.970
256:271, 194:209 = 0.977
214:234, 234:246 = 0.972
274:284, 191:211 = 0.978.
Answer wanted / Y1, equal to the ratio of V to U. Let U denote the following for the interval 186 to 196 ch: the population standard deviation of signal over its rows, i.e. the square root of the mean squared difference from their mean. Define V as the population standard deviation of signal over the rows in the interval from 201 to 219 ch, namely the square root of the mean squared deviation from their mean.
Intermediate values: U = 0.7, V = 1.02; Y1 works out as 1.5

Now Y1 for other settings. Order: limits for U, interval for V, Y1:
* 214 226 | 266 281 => 0.5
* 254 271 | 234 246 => 1.5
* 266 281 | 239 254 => 2.3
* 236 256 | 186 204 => 1.0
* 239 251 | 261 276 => 0.7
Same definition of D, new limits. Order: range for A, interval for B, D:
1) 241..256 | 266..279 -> 1.03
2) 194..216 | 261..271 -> 1.19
